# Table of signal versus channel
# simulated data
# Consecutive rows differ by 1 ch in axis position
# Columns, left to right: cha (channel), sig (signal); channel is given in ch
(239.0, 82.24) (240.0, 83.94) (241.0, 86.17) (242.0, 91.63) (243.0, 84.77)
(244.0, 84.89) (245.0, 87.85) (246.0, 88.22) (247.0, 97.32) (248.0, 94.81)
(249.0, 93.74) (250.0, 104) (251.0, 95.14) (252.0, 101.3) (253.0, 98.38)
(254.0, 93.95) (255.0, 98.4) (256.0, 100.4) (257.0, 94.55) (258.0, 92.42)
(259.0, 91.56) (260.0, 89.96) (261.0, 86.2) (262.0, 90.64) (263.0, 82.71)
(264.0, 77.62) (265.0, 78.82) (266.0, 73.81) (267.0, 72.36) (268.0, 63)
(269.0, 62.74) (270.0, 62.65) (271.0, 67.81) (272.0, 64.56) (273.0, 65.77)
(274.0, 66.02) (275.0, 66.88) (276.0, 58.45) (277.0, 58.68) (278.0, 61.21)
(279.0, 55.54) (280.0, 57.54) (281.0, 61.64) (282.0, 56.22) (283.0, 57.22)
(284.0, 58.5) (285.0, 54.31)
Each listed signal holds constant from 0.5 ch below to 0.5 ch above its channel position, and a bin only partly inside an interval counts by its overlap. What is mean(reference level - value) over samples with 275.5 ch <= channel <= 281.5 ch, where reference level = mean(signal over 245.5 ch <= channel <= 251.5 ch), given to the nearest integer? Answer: 37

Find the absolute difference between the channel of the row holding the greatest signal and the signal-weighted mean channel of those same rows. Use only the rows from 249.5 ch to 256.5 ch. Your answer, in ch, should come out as 3.0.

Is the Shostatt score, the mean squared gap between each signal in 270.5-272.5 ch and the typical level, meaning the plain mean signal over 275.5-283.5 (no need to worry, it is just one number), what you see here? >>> 65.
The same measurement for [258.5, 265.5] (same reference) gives 760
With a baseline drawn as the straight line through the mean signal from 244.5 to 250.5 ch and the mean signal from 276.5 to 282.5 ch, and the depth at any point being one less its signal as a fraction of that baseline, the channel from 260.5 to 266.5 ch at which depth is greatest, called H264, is 266.0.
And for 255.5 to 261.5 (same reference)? 261.0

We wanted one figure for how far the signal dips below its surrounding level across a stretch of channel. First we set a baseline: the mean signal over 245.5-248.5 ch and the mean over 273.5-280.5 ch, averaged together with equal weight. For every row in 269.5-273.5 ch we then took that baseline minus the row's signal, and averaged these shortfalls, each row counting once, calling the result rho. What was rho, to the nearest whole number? 12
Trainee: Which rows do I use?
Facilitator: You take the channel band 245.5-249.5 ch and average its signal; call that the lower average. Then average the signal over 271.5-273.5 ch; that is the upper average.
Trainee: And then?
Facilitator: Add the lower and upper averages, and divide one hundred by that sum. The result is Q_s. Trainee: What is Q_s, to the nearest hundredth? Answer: 0.63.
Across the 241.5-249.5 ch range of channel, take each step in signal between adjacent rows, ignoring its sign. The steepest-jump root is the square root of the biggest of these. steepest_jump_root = 3.02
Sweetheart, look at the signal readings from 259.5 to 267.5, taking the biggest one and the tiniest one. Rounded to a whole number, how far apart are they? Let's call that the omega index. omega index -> 18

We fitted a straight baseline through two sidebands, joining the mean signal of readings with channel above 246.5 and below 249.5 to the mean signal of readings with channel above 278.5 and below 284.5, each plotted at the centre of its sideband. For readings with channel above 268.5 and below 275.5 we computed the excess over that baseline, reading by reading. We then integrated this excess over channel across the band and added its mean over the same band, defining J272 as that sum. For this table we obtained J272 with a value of -26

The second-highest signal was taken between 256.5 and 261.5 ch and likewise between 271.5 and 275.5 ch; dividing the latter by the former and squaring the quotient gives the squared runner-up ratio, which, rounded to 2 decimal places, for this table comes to 0.51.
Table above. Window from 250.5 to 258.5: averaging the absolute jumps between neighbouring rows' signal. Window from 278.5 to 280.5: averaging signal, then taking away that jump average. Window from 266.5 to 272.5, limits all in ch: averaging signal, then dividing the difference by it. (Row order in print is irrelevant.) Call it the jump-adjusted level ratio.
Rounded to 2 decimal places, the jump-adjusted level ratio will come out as 0.80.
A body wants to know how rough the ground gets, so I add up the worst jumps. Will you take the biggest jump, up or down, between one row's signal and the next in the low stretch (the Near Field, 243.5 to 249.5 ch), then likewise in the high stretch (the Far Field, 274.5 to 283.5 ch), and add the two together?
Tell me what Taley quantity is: 17.5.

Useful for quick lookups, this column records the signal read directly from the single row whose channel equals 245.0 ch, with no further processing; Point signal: 87.85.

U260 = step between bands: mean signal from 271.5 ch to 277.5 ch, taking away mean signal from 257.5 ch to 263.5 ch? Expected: -26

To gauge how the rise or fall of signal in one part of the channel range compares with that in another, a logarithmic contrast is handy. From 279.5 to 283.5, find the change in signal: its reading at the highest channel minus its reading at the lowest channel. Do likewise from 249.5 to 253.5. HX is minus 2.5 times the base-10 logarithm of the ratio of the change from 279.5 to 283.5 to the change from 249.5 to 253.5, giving 3.1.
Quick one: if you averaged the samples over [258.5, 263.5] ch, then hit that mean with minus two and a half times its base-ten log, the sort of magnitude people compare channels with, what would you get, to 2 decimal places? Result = -4.86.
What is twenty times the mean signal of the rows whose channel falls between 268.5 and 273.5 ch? 1294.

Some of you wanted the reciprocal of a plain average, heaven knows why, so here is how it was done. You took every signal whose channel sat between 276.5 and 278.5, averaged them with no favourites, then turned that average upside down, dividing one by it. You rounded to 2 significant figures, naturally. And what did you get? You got 0.017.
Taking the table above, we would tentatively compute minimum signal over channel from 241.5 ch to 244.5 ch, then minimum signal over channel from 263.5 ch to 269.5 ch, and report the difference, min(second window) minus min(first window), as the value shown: -22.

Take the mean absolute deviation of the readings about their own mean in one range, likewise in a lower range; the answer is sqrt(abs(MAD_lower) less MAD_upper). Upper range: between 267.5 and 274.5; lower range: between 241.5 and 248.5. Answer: 1.54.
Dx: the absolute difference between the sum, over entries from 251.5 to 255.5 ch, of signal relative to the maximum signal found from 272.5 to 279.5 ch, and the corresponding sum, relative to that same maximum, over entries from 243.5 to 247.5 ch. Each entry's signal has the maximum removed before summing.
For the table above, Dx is 34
